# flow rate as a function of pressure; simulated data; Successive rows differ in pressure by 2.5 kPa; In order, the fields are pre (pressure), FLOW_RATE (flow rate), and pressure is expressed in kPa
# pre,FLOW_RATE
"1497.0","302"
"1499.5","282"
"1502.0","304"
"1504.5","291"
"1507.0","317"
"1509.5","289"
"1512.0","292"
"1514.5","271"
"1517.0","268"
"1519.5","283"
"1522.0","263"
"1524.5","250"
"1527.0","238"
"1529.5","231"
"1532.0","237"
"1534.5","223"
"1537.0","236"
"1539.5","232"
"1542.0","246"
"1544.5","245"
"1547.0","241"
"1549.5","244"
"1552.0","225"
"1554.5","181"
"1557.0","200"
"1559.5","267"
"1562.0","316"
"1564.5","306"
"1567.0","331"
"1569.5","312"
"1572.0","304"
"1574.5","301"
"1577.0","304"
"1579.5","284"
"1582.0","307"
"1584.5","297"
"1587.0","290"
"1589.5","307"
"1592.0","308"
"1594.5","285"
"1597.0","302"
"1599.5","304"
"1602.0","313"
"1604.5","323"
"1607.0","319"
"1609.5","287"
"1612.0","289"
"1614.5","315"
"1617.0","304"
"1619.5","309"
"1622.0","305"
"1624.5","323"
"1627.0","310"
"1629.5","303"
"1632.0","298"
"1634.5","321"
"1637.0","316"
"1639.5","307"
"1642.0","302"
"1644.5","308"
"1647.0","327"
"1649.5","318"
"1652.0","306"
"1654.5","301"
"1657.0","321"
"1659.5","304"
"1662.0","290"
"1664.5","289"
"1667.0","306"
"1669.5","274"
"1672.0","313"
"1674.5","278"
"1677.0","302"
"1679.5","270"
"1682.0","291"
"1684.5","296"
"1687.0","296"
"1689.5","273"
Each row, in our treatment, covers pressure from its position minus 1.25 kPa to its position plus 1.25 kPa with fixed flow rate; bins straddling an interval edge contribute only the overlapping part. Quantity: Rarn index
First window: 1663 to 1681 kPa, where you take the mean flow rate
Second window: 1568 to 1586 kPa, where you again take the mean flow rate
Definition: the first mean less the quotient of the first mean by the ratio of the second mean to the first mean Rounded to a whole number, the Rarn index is 11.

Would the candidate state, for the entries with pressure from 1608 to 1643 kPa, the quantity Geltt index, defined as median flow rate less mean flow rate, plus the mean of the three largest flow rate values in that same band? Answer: 320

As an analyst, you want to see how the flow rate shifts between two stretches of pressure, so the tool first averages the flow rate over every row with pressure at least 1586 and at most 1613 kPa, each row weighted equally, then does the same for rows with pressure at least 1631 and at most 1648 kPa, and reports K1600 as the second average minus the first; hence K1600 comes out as 9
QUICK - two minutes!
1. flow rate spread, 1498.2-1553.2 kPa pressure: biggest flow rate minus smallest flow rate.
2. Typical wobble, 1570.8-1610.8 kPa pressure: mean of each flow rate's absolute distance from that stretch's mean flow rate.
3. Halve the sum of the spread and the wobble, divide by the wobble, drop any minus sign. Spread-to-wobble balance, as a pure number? 6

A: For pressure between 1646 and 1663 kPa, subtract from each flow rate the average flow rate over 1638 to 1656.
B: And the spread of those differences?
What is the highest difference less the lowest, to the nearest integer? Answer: 37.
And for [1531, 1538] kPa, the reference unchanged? 14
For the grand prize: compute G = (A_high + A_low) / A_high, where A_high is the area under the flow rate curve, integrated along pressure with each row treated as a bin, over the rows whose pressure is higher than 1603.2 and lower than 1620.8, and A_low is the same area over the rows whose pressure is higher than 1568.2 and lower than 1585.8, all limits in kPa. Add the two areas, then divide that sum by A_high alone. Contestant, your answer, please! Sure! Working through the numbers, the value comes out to 1.98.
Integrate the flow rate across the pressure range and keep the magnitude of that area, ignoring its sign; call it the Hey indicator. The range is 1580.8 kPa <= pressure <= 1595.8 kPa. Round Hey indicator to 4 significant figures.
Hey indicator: 4485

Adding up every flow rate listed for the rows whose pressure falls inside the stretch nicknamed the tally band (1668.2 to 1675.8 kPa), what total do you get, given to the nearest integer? 865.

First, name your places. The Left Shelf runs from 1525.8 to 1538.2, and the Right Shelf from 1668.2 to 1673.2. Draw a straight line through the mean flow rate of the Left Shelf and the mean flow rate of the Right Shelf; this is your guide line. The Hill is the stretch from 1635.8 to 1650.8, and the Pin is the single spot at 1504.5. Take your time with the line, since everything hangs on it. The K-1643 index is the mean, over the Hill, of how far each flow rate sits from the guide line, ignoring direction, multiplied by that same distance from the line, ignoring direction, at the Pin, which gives 2204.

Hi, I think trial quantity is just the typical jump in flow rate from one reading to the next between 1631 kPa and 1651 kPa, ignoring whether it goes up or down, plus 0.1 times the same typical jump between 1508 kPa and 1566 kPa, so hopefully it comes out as 12.5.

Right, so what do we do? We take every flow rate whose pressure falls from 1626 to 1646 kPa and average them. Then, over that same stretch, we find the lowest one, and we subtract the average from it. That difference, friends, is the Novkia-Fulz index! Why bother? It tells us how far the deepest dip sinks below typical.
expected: -10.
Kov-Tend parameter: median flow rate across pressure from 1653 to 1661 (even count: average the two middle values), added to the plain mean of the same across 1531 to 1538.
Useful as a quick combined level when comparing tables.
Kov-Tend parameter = 536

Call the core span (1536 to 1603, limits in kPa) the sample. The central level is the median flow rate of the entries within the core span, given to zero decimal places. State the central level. 297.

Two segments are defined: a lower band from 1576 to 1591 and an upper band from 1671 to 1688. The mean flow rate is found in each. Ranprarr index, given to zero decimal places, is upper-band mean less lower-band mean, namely -6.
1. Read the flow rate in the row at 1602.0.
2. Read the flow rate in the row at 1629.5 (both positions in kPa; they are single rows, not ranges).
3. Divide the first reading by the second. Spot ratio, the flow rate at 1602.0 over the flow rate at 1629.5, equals 1.03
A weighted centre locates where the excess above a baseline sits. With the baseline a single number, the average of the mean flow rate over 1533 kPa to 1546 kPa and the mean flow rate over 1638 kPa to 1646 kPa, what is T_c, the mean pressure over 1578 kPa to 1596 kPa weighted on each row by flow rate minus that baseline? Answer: 1587.2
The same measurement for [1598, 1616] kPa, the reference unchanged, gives 1606.5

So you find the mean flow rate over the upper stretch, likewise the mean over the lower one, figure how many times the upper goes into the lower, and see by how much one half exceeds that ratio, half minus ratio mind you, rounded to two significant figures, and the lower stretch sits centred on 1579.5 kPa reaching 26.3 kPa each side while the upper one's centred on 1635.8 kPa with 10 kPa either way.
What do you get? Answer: -0.45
